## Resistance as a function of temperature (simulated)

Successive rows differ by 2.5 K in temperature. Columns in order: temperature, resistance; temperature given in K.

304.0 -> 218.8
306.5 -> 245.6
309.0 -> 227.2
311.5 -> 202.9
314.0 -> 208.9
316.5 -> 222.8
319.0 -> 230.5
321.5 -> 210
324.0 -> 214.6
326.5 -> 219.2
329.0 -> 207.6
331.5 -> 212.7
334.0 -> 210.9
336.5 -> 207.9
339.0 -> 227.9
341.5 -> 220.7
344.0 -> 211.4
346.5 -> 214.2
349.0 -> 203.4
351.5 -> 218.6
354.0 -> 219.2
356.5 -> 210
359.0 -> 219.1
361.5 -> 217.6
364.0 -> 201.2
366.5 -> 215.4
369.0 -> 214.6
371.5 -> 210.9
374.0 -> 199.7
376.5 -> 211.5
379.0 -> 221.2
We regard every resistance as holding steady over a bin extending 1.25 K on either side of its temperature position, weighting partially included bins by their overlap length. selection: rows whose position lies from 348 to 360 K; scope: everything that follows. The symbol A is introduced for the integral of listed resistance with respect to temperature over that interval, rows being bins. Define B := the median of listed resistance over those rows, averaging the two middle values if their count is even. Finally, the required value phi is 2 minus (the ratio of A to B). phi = -9.8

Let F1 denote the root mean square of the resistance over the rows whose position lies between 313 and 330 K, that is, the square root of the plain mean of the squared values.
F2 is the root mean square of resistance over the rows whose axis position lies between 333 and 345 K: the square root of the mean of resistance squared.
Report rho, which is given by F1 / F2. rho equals 1.002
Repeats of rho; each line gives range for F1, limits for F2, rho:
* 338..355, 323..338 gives 1.021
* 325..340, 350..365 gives 1.000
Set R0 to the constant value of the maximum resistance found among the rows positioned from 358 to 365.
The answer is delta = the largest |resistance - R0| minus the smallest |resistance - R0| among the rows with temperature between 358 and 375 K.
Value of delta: 19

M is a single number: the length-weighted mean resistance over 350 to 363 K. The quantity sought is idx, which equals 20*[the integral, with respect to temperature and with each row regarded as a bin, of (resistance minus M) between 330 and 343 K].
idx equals -148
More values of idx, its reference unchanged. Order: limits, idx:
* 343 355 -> -734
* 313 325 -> 301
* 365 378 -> -1531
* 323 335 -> -799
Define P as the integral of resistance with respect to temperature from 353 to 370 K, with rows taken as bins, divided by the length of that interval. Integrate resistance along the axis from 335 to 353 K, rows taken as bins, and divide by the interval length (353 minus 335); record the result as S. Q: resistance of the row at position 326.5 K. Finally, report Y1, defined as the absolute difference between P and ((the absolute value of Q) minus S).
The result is 209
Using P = 213.8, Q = 219.2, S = 214.9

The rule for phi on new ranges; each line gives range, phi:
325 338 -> -11.1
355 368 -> -10.8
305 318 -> -10.9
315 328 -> -11.0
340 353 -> -11.0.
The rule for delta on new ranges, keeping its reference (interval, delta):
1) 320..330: 11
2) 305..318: 23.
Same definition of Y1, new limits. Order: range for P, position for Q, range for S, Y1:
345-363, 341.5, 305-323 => 215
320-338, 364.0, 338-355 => 227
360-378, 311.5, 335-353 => 222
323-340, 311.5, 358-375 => 223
